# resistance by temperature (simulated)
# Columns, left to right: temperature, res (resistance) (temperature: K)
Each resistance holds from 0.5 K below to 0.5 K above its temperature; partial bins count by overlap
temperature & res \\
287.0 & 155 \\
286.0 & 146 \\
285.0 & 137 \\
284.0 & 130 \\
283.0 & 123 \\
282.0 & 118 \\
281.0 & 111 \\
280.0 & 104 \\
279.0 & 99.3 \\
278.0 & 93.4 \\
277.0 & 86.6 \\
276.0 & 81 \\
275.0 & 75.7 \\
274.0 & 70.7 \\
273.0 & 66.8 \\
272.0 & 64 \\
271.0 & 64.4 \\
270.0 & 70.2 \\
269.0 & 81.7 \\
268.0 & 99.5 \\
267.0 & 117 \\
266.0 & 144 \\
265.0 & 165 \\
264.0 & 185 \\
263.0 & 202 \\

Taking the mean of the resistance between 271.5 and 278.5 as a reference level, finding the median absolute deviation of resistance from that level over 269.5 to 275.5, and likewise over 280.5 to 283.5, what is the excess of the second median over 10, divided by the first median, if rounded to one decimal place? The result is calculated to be 3.7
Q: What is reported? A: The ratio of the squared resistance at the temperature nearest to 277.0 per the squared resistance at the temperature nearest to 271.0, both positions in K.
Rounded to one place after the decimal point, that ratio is 1.8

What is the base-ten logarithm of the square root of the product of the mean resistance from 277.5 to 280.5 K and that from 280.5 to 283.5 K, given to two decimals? 2.03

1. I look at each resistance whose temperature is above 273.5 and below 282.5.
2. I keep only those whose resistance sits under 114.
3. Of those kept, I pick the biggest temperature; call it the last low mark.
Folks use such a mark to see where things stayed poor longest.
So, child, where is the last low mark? 281.0 K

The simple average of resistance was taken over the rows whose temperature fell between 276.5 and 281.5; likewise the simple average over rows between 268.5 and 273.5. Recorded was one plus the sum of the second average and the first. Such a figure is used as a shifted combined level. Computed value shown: 169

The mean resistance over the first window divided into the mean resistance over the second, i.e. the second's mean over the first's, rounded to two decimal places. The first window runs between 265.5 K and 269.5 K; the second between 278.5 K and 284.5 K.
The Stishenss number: 1.03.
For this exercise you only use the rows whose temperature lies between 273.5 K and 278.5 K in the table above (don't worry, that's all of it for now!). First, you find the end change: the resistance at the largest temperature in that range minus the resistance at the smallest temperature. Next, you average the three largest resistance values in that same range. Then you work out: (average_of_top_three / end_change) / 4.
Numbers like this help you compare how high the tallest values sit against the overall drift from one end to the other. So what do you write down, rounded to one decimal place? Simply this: 1.0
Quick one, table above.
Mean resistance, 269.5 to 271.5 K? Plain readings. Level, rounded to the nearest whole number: 67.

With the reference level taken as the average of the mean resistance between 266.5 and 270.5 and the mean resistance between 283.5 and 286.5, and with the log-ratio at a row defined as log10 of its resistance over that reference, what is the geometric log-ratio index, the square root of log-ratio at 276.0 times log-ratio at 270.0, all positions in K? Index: 0.18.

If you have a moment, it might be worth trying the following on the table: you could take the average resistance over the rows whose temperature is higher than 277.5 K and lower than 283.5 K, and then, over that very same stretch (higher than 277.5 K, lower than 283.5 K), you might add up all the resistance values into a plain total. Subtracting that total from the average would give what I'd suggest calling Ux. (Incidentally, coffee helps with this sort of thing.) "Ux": -541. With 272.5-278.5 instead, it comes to -395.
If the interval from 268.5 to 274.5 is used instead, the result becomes -348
